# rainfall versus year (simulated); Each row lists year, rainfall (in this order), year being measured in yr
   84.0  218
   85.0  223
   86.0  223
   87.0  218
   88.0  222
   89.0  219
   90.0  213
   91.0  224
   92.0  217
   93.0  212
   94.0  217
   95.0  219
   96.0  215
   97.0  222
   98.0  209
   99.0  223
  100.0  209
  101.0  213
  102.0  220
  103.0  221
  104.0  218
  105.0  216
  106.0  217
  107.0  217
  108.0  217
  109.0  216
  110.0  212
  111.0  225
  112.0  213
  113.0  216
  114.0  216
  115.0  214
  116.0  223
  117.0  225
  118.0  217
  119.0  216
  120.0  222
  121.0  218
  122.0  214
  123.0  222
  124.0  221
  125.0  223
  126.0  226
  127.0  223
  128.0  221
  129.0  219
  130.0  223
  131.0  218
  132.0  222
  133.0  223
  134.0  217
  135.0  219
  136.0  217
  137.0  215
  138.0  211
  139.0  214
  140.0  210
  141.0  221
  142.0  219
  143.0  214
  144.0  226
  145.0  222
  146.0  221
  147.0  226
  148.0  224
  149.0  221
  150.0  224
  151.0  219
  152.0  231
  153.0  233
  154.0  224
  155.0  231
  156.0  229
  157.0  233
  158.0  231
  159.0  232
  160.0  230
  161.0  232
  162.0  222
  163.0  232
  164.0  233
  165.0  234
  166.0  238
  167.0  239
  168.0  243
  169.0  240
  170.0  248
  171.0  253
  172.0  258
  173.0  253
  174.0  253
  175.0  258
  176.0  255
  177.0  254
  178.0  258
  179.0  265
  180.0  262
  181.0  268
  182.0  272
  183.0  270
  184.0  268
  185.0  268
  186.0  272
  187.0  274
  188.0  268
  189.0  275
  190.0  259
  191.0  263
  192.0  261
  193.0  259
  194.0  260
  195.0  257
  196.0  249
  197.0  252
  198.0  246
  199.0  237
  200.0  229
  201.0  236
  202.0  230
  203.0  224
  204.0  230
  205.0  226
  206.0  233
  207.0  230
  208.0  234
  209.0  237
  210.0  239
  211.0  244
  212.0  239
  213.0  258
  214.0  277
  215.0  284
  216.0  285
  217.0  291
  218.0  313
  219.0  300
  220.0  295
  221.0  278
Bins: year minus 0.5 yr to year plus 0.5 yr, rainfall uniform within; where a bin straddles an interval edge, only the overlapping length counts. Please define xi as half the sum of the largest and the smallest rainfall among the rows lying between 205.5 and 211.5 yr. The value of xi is 237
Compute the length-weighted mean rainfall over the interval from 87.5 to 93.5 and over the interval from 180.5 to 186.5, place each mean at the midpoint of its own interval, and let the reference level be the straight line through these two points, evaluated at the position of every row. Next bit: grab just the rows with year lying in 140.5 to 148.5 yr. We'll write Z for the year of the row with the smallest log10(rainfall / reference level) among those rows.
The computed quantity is 143.0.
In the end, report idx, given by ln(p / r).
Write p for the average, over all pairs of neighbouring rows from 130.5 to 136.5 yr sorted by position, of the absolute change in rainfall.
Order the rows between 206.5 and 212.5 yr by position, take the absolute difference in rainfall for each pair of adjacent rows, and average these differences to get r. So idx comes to -0.2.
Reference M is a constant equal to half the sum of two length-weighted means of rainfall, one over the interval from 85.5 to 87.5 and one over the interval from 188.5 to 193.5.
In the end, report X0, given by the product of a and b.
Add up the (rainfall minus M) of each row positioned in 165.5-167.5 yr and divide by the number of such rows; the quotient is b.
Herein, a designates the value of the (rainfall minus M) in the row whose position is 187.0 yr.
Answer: -111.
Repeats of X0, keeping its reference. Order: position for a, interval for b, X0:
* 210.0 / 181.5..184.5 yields -83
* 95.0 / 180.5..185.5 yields -625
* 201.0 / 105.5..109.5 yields 150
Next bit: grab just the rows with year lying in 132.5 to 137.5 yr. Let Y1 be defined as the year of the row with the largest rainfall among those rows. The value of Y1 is 133.0 yr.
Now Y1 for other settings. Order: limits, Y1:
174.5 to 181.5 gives 181.0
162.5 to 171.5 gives 171.0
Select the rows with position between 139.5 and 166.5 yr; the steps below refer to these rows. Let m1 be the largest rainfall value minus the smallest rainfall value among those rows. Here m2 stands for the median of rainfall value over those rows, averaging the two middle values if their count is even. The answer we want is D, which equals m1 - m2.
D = -198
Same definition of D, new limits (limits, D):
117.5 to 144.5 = -203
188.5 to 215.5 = -184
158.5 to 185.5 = -203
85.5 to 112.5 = -201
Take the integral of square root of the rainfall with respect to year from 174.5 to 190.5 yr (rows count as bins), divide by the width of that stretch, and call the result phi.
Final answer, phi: 16.3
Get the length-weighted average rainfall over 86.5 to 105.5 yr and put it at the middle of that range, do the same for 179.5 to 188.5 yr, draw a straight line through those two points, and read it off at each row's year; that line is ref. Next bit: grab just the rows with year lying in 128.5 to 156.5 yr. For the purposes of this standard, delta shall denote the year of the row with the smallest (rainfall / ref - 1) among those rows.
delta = 140.0 yr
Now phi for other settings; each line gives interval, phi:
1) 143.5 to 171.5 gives 15.2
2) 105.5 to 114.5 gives 14.7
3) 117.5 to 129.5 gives 14.8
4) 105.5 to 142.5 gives 14.8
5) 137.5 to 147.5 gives 14.8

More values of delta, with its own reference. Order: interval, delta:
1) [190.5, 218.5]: 203.0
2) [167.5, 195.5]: 169.0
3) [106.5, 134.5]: 134.0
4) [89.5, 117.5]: 115.0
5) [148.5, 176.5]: 162.0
